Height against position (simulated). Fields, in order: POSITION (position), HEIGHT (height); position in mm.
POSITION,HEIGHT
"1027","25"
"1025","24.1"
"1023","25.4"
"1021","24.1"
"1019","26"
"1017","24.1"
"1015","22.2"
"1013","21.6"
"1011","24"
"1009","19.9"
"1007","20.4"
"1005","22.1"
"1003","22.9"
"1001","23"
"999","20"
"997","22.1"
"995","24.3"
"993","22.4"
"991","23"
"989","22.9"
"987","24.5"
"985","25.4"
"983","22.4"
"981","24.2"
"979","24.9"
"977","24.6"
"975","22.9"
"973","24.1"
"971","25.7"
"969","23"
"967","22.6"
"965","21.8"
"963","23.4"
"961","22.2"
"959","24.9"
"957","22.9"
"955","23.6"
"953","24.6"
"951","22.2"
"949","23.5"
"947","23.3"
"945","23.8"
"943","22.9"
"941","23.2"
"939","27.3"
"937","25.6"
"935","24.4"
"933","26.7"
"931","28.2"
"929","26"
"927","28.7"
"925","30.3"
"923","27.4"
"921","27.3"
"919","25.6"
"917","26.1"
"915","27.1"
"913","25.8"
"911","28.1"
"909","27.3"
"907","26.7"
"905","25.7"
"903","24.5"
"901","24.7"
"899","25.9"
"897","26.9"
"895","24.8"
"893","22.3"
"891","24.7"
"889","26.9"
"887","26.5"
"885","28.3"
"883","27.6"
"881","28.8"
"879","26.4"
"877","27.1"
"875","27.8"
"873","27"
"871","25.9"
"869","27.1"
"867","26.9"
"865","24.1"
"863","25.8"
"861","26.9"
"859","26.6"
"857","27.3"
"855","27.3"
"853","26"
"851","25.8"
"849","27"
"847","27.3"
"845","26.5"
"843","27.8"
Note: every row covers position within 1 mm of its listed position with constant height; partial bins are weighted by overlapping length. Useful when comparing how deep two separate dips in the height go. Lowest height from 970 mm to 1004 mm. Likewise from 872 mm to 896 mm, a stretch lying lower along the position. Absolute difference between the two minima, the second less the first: 2.3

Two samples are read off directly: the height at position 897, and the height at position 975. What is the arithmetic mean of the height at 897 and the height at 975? 24.9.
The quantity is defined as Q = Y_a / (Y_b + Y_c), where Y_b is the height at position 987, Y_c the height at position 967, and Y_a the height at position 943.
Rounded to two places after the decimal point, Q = 0.49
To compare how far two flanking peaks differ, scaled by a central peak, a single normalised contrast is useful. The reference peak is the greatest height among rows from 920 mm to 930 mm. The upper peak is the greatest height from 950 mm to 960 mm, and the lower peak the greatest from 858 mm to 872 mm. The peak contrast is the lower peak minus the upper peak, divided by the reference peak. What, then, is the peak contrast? 0.07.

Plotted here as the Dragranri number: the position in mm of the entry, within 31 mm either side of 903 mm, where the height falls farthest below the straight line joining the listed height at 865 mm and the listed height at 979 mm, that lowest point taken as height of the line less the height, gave 893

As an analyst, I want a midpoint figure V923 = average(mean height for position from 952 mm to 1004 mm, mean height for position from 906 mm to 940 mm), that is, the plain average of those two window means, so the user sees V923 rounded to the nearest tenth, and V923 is 25.2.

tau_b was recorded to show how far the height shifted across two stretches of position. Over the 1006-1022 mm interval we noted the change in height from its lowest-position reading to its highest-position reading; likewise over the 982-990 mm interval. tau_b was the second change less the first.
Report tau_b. -3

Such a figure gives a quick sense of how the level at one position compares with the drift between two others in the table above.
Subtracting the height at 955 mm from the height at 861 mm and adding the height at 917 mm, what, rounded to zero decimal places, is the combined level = 29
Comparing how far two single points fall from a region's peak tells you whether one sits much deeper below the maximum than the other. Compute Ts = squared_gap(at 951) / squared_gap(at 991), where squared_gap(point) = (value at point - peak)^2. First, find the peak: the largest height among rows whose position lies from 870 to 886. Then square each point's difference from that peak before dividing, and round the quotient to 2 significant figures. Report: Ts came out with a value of 1.3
